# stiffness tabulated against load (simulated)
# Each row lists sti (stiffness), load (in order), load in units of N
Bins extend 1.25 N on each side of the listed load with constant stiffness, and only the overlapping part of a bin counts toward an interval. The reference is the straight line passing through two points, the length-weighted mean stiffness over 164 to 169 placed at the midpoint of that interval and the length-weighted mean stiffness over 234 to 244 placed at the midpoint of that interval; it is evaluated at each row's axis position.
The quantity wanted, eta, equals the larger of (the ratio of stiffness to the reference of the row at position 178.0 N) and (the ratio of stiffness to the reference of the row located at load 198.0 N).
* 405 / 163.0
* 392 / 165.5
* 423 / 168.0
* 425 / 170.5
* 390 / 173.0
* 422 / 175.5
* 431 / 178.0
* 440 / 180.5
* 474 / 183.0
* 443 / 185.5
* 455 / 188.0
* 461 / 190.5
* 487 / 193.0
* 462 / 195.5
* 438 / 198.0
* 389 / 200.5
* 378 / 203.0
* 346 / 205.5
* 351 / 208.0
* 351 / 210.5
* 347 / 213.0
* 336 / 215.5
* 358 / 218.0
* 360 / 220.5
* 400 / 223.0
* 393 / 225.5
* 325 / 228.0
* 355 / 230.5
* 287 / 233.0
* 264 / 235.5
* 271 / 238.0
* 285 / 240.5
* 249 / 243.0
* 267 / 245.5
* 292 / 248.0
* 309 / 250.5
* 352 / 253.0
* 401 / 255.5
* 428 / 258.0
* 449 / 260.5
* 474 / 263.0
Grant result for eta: 1.26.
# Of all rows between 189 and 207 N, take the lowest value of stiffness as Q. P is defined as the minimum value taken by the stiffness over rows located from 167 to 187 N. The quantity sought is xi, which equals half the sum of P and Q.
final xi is 368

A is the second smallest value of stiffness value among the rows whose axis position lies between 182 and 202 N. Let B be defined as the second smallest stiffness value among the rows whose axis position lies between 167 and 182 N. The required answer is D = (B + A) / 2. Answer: 430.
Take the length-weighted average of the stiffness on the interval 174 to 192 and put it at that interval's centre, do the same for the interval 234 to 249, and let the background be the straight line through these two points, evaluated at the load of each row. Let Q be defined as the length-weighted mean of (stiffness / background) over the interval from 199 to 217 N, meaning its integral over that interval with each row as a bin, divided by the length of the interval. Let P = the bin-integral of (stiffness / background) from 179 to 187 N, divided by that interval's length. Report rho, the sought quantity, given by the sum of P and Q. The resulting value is 1.98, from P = 1.01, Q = 0.963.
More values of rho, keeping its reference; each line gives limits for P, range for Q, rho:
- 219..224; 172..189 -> 2.11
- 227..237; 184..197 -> 2.11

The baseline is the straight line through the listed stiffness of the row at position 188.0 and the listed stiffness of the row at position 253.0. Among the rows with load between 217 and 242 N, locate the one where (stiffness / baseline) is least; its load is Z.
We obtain 235.5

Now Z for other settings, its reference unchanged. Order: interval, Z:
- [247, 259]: 248.0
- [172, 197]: 173.0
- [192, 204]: 203.0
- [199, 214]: 205.5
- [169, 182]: 173.0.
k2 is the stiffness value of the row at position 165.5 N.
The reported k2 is 392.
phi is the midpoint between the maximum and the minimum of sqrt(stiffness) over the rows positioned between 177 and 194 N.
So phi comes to 21.4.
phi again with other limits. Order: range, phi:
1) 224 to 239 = 18.0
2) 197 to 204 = 20.2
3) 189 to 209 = 20.3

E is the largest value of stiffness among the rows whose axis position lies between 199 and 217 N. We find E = 389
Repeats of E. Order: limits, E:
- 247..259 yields 428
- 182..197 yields 487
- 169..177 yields 425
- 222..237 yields 400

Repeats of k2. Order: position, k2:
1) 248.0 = 292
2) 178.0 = 431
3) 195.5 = 462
